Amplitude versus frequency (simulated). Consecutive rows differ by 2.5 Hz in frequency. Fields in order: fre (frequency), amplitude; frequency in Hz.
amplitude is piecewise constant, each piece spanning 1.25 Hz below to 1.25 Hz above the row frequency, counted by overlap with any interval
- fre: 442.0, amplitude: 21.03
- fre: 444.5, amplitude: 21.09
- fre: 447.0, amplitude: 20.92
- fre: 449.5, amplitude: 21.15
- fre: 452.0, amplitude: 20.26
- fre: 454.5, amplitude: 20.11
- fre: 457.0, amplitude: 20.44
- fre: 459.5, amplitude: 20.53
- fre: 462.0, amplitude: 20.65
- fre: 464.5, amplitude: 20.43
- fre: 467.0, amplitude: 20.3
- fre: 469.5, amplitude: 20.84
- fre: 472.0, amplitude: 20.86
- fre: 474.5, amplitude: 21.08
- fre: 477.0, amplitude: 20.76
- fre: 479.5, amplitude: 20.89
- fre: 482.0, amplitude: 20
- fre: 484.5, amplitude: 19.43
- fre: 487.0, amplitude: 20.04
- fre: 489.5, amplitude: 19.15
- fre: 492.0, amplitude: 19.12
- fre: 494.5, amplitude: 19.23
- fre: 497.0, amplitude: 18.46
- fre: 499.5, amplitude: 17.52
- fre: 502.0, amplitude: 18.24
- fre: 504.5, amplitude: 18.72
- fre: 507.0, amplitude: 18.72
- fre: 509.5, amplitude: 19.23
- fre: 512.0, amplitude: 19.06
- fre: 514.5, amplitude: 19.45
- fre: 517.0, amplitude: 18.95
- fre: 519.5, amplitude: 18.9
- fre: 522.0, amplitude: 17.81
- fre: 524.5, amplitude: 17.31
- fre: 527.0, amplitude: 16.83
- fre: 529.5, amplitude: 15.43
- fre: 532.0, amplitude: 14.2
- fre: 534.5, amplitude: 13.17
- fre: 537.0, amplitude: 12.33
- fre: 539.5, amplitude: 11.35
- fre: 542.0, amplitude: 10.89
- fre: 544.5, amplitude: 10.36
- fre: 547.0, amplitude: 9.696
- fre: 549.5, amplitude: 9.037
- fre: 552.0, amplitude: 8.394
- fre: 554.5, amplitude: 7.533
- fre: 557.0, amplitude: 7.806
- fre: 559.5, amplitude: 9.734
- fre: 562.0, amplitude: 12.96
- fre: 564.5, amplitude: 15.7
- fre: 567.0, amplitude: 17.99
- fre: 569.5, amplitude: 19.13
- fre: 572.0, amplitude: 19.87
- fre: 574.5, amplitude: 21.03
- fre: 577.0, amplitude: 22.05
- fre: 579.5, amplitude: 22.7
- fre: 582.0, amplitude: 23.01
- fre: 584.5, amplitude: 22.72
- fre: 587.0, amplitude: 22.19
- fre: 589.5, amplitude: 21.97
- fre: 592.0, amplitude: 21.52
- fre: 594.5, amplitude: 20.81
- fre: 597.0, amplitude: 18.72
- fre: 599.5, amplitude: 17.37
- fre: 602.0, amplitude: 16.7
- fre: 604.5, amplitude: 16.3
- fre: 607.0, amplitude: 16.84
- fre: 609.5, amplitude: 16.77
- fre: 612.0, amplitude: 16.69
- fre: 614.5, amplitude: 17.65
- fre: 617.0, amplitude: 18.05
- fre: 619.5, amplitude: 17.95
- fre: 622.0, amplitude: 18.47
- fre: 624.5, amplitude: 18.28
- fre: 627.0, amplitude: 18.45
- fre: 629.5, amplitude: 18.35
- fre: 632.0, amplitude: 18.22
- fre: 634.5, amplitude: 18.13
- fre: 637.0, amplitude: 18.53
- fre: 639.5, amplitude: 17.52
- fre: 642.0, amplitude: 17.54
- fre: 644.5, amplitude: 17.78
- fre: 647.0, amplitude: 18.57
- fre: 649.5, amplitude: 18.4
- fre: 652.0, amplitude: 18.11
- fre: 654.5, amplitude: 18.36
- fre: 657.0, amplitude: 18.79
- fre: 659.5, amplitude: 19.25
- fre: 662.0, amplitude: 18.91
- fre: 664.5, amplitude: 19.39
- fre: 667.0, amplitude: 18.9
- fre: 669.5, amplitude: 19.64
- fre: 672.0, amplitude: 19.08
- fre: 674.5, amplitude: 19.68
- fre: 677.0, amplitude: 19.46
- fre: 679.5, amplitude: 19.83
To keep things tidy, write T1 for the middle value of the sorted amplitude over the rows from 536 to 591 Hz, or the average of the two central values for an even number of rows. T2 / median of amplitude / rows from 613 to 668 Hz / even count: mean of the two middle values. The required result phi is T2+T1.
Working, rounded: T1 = 14.3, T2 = 18.4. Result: 32.7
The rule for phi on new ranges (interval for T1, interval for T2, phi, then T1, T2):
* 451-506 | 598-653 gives 38.2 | 20.2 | 18.0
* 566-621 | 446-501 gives 39.3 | 18.9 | 20.4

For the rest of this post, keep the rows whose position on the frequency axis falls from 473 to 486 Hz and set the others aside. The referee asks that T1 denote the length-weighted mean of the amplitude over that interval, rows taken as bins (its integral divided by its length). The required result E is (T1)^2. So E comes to 417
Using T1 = 20.4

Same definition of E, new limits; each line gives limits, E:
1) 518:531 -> 297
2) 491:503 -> 343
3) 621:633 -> 337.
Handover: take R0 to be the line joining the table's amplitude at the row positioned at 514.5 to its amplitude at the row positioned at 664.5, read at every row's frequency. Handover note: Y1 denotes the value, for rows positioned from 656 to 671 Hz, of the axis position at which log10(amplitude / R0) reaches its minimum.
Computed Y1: 657.0 Hz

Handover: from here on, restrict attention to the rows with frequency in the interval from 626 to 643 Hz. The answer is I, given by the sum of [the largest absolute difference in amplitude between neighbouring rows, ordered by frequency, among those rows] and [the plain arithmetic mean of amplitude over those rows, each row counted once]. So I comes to 19.1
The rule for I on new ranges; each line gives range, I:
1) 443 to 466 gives 21.5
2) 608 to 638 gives 18.9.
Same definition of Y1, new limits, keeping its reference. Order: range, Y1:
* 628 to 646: 639.5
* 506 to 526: 524.5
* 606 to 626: 612.0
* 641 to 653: 642.0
